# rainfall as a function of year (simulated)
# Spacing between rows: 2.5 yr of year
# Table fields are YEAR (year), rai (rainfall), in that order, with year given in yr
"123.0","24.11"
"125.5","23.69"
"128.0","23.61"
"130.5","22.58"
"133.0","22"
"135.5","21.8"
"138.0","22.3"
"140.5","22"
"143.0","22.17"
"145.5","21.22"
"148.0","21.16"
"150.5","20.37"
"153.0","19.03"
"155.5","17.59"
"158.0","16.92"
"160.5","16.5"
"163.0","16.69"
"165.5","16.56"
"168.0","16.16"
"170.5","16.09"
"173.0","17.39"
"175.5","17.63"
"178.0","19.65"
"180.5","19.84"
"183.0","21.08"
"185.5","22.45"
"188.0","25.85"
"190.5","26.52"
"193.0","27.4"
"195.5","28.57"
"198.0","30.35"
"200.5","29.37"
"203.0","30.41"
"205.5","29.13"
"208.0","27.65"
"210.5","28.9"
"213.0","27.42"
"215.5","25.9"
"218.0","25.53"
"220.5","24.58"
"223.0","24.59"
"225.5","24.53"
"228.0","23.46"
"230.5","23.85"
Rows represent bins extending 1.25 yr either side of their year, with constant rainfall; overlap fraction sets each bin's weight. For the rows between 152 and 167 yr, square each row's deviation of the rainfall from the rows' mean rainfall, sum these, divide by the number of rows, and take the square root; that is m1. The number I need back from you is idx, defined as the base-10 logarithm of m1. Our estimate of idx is -0.05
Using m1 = 0.9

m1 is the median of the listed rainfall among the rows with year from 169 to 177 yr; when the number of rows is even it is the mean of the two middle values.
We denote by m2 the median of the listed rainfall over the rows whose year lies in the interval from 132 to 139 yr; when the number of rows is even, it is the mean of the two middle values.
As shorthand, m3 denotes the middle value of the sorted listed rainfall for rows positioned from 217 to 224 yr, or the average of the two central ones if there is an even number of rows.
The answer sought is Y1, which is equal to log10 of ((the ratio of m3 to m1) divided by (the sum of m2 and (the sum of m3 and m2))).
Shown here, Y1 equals -1.69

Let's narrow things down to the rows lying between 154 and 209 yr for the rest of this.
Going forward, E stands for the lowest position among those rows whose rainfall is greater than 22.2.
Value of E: 185.5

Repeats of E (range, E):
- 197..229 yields 198.0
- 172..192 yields 185.5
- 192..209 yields 193.0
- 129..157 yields 130.5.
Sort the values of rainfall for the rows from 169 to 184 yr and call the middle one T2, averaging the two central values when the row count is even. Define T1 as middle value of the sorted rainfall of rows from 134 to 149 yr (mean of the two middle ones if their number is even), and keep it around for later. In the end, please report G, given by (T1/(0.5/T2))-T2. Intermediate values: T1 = 22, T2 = 18.6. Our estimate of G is 798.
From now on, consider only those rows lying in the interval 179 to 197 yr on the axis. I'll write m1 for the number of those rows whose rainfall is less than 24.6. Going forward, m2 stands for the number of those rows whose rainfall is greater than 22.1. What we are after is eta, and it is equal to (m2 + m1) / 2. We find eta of 4.0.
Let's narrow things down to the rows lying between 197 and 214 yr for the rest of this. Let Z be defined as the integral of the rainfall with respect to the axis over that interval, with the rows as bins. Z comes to 494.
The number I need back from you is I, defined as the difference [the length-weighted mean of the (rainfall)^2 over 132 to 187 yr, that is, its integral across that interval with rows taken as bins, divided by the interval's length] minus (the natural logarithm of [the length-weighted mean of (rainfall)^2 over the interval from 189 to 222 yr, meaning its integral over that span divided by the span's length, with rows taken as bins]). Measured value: 376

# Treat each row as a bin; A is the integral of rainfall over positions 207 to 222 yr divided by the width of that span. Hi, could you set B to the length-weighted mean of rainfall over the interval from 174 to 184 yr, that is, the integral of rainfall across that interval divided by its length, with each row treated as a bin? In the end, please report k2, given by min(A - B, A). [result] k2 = 7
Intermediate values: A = 26.6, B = 19.5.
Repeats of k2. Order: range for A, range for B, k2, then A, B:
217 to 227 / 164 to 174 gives 8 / 24.8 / 16.5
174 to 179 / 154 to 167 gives 2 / 18.5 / 16.9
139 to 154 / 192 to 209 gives -8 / 21.0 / 29.0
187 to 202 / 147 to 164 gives 10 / 28.1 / 18.3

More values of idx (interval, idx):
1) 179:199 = 0.54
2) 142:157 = 0.18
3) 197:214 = 0.04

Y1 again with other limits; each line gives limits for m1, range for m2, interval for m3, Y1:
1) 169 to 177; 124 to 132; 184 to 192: -1.69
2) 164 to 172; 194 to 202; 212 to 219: -1.72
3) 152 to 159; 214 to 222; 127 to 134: -1.76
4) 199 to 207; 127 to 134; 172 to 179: -2.02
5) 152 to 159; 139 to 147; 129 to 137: -1.72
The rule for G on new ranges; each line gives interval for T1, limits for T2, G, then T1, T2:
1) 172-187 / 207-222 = 1026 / 20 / 26.7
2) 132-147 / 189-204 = 1246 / 22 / 29.0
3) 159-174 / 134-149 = 702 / 17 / 21.9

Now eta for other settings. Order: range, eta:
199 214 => 3.0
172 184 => 2.5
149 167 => 3.5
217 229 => 4.5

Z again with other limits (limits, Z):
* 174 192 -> 394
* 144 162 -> 342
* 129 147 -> 396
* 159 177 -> 302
